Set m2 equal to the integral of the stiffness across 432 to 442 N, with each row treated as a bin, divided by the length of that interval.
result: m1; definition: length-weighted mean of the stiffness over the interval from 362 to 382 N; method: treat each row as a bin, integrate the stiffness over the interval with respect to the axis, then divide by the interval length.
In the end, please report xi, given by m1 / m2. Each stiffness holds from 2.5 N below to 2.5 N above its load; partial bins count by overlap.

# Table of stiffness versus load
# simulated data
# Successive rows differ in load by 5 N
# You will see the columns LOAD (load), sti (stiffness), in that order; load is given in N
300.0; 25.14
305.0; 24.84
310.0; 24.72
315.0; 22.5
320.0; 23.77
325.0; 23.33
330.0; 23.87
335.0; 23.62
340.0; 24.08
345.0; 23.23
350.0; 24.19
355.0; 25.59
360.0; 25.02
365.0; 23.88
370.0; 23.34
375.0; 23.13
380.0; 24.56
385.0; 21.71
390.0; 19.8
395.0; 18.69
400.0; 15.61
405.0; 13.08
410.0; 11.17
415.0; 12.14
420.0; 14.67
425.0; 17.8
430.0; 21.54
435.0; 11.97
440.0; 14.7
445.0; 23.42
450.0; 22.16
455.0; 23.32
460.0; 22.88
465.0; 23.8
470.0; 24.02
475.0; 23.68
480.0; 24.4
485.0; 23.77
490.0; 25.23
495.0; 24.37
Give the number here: 1.74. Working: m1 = 23.7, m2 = 13.7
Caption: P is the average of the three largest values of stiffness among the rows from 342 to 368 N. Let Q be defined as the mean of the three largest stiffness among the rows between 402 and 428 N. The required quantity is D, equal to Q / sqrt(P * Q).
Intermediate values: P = 25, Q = 15.2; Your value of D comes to 0.8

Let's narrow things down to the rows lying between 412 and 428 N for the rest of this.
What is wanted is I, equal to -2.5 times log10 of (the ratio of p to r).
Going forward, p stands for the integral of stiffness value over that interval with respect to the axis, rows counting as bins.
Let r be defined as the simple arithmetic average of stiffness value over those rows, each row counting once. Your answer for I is -3.02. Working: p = 239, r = 15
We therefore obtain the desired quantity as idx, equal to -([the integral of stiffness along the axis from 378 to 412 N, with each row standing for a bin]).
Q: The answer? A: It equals -605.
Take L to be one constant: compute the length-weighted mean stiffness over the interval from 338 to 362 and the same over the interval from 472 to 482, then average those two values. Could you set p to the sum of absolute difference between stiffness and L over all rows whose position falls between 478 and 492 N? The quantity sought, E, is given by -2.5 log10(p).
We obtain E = -0.5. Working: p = 2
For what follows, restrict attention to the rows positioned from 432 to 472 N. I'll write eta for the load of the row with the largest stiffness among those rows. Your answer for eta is 470.0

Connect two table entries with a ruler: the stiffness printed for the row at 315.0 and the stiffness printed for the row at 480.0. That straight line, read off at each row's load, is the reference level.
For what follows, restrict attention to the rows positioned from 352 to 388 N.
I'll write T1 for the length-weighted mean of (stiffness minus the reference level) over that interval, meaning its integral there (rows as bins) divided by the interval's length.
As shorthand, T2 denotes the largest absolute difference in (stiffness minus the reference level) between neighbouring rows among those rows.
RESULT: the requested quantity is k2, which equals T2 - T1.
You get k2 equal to 2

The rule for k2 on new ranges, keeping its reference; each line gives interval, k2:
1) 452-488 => 1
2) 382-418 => 10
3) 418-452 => 15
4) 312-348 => 0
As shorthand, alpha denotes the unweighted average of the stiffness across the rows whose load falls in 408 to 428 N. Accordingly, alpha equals 13.9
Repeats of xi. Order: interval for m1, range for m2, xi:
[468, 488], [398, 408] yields 1.70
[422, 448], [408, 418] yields 1.51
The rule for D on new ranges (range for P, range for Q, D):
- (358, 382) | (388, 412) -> 0.9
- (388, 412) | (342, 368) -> 1.2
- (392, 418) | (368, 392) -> 1.2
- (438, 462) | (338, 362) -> 1.0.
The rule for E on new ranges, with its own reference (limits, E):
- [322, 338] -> -0.7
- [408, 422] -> -3.9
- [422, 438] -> -3.3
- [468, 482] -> 0.1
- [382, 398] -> -2.7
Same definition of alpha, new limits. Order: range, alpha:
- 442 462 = 22.9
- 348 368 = 24.7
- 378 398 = 21.2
